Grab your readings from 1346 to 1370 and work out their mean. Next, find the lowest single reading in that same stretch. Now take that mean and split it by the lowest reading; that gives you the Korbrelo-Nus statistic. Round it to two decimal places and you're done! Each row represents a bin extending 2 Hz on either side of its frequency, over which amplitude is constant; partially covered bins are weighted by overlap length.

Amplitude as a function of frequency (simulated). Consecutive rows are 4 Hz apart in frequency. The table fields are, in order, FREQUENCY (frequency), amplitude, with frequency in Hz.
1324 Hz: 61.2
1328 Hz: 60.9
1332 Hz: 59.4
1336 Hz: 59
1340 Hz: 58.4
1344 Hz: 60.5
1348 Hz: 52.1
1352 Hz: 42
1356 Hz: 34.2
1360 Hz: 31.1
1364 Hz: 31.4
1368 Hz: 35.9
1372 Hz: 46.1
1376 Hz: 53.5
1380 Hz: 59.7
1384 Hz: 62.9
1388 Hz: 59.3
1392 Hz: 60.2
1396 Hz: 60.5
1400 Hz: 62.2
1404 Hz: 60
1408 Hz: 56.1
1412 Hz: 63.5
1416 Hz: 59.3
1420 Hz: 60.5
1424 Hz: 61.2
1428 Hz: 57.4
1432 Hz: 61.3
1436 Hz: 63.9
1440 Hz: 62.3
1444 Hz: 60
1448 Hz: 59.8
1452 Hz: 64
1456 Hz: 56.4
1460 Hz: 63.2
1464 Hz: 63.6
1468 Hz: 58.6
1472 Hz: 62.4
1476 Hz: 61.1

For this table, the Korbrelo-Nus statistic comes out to 1.21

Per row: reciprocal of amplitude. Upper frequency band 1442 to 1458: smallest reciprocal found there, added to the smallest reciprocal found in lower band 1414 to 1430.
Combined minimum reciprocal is 0.0320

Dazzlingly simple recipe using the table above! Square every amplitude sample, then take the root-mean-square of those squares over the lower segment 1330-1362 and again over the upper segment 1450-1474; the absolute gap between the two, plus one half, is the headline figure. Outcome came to 998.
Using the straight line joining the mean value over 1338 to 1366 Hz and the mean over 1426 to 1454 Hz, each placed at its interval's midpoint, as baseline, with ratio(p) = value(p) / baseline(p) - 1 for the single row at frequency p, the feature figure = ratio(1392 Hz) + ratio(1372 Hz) 0.12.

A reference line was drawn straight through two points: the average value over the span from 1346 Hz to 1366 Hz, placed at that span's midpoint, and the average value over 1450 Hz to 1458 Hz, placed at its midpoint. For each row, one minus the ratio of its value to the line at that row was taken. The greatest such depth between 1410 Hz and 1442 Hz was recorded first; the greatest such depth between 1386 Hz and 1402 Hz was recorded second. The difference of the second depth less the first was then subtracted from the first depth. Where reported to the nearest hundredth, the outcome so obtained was 0.17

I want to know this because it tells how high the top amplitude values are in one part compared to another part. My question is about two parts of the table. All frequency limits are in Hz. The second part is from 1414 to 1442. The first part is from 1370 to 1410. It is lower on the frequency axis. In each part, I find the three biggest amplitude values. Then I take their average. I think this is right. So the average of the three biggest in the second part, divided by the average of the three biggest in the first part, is 1.01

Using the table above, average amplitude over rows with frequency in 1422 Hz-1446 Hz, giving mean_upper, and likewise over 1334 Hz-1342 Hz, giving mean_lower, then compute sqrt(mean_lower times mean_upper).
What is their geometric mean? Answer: 59.8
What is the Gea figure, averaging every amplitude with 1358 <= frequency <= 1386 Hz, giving 45.8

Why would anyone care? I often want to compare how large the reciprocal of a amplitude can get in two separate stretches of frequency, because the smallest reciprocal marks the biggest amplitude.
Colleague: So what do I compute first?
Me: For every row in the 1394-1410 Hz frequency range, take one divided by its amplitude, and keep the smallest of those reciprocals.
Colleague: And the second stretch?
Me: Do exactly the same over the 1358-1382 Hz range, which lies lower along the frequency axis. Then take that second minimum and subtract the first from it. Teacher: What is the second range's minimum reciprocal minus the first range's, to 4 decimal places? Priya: 0.0007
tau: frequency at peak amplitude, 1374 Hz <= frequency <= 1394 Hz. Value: 1384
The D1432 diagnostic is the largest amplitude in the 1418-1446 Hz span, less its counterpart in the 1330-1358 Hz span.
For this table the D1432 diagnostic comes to 3.4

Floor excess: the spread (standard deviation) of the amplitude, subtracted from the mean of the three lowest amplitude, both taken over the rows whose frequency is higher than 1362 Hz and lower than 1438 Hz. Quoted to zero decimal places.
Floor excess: 29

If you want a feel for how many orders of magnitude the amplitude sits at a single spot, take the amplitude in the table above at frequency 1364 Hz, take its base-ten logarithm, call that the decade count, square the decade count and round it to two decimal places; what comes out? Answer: 2.24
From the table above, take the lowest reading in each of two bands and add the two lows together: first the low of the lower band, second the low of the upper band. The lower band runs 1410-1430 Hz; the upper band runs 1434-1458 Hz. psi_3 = 114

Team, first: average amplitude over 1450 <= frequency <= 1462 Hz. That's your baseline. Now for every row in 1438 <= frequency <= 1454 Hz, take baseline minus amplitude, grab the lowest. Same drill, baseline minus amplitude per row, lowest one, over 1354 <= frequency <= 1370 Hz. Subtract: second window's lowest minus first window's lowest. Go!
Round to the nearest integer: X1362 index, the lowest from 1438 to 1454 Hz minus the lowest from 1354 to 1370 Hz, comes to -28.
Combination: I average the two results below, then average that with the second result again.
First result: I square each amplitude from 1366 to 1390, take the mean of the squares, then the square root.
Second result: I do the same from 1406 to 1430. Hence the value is 58.2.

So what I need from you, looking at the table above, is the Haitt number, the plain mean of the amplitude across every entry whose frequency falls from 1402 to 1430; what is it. 59.7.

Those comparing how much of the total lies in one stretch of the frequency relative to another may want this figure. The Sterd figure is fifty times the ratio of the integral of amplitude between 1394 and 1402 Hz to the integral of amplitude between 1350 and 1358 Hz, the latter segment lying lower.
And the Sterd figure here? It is 81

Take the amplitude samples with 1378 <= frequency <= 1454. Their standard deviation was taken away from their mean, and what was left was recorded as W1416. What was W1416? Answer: 59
